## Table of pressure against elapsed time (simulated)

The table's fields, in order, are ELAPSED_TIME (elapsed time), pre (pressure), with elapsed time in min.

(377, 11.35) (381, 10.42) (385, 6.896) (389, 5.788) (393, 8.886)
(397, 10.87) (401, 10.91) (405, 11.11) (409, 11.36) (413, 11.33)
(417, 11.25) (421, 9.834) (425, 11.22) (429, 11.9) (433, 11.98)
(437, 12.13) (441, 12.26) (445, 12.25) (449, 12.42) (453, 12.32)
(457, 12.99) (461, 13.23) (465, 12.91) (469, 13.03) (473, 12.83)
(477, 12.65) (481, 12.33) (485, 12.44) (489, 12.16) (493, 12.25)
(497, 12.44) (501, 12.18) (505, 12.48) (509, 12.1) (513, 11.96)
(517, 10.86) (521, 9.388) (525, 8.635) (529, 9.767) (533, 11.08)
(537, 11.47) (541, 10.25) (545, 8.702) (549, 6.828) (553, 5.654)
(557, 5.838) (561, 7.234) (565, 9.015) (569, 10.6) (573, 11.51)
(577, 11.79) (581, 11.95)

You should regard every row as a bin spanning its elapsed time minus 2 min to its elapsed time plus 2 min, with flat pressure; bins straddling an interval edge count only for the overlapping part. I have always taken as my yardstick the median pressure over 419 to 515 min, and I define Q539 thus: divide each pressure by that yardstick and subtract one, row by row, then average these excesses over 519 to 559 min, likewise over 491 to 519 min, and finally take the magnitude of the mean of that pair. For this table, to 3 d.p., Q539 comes 0.154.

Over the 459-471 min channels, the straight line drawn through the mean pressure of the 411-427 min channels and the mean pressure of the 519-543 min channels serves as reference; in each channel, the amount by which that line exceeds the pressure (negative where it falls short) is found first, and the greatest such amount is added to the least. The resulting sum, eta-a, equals -5.0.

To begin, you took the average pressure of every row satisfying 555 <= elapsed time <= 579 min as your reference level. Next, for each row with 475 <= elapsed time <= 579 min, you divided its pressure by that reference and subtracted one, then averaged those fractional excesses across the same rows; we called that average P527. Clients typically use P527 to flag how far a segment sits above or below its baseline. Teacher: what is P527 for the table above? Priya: 0.12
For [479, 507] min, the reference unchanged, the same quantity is 0.32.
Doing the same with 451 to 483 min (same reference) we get 0.37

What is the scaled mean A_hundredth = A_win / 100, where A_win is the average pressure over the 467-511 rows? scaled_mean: 0.124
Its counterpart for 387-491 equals 0.116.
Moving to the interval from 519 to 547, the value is 0.099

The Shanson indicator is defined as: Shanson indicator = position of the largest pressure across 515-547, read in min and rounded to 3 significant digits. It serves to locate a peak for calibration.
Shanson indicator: 537 min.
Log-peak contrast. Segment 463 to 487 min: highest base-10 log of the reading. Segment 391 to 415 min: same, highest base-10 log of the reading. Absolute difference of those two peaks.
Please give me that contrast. 0.060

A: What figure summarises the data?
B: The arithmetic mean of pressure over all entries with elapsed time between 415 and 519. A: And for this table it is 12.2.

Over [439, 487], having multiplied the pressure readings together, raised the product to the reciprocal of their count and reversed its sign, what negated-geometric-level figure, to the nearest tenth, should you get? -12.6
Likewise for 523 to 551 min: -9.4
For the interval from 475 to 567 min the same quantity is -10.1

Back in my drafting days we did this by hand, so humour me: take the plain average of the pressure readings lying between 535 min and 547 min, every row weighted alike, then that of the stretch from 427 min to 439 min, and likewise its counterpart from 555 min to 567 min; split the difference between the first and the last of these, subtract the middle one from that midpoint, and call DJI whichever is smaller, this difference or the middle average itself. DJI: -3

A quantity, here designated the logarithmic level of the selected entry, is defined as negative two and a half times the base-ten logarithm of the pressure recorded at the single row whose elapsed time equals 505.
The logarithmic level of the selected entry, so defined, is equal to -2.74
